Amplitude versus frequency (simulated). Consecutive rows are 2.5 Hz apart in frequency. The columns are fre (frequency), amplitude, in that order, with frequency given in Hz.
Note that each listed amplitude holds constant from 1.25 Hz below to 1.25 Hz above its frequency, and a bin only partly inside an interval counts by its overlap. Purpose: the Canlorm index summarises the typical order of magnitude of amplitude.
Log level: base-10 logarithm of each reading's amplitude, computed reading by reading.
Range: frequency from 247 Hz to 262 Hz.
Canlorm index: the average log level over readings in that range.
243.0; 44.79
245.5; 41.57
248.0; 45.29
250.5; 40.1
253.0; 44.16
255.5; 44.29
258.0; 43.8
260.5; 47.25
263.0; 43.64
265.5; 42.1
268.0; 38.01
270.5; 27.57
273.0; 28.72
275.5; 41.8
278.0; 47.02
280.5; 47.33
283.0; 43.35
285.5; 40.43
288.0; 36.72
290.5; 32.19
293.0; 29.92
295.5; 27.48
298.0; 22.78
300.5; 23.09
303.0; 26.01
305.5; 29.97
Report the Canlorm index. 1.64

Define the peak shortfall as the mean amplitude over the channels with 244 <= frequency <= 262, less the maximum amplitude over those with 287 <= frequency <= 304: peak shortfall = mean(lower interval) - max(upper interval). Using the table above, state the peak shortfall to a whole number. 7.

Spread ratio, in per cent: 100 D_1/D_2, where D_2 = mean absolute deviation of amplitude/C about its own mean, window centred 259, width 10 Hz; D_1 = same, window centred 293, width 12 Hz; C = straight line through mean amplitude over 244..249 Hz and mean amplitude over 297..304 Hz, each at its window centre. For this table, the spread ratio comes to 217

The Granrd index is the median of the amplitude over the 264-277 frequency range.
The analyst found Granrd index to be 38.0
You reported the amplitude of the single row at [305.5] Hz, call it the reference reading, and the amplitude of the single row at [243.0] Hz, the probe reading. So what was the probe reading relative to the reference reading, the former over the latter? 1.49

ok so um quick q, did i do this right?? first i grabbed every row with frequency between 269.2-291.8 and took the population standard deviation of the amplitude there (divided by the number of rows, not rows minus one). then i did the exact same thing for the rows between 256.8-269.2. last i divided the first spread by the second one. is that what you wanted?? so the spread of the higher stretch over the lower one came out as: 2.35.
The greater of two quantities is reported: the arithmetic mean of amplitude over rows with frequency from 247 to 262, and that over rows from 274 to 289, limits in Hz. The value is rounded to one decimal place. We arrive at 44.1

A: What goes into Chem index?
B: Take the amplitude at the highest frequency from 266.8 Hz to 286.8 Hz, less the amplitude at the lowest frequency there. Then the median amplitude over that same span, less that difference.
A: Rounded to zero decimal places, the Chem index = 39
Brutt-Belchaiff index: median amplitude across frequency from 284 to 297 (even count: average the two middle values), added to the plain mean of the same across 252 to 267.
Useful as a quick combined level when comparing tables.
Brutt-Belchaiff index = 76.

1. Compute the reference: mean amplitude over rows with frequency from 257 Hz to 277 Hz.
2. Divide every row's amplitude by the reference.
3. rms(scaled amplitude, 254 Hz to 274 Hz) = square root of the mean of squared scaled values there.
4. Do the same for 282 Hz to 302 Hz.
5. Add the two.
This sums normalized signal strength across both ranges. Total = 1.86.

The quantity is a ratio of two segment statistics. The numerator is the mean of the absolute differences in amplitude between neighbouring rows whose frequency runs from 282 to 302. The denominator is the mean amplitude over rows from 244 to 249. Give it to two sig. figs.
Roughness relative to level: 0.069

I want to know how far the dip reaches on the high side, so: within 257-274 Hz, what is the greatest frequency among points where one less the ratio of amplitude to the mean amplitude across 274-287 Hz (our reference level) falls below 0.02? 263.0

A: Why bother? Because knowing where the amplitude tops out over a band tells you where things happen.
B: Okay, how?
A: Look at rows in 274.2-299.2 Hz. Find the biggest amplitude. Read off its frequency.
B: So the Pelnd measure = 280.5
